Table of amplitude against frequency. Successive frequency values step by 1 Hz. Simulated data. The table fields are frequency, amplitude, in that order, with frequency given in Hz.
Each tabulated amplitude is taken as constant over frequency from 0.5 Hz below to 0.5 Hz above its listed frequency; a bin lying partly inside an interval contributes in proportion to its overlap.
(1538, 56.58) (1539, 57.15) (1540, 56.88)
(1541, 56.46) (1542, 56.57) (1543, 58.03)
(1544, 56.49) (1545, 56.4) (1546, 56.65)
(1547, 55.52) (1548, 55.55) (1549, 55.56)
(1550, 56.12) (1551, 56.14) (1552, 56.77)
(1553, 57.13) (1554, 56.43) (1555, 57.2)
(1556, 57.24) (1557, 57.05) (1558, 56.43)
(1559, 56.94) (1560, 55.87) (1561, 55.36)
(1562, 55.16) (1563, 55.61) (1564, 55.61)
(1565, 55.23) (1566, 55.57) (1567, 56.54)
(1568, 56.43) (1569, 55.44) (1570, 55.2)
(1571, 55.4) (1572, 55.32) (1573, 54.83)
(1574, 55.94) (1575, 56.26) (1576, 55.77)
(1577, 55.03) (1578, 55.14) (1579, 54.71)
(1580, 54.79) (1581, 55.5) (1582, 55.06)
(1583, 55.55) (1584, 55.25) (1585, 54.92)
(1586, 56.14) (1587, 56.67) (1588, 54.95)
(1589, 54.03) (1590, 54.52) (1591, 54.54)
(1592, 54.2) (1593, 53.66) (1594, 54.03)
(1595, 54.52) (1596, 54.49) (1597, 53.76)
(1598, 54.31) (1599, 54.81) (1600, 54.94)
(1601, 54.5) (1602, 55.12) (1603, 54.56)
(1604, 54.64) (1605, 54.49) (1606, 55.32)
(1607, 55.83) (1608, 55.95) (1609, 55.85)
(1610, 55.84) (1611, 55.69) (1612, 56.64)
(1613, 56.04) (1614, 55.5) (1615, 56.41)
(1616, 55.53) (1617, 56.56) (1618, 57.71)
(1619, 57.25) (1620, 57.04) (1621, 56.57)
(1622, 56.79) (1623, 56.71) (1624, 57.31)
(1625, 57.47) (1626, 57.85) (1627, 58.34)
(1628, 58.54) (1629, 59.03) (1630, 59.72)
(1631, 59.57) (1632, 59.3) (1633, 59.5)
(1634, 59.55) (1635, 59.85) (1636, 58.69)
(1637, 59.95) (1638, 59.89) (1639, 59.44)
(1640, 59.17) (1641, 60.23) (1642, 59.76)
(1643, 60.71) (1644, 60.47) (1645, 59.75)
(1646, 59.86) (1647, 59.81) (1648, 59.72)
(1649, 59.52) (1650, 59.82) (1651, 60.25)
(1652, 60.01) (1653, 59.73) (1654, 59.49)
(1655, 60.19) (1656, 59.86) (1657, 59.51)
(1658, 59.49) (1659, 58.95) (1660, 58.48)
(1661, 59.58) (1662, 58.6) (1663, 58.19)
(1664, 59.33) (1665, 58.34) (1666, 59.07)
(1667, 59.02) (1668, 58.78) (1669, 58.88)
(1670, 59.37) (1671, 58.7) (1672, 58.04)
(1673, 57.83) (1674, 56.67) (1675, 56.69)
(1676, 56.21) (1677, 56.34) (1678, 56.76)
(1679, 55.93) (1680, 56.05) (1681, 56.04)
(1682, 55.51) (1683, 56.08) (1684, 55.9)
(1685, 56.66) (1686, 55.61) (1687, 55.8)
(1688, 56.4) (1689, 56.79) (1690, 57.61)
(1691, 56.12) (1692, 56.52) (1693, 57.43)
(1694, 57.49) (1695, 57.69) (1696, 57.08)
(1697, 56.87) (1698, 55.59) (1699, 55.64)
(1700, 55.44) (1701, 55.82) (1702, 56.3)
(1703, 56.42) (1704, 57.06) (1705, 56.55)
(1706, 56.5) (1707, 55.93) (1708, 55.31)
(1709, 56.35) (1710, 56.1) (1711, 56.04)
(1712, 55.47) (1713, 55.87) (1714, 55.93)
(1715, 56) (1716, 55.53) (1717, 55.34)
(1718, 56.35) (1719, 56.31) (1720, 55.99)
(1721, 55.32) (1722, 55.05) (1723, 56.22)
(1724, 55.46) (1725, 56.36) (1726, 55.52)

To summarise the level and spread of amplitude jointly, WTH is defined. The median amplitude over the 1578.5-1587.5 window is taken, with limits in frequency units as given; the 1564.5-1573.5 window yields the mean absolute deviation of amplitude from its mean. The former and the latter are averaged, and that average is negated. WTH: -27.8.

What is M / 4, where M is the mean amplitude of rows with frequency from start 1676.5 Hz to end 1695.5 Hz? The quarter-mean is 14.1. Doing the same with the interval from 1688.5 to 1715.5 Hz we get 14.1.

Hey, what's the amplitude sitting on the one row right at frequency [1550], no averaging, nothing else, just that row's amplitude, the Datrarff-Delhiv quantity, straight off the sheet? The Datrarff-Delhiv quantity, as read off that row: 56.12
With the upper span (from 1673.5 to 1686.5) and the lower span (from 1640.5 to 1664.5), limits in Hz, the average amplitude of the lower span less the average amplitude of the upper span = 3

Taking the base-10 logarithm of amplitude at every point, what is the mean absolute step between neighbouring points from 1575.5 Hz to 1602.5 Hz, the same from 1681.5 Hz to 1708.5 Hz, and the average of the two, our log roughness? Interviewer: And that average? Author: 0.0040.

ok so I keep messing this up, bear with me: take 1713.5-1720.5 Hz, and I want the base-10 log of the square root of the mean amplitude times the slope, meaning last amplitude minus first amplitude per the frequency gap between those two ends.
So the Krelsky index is -0.126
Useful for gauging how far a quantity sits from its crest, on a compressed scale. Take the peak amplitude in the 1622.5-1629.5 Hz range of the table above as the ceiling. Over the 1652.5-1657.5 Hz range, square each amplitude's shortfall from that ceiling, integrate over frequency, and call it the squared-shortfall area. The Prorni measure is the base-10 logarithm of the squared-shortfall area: 0.5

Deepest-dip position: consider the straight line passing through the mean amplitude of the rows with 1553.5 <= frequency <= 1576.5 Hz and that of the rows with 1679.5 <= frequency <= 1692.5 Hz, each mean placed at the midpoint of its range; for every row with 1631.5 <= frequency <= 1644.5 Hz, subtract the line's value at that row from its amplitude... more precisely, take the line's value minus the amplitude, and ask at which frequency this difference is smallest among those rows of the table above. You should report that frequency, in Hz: 1643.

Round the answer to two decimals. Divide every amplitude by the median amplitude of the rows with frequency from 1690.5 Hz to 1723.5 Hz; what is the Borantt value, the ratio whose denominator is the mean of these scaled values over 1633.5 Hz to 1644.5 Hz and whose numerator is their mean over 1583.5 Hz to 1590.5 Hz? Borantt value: 0.92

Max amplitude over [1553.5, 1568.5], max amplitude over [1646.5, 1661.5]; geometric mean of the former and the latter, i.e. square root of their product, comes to 58.7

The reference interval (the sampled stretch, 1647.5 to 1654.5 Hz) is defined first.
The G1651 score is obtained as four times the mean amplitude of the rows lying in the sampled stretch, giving 239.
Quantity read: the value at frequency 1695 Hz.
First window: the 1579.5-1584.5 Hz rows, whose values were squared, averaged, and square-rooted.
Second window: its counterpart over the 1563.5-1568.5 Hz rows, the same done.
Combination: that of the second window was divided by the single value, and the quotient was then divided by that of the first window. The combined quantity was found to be 0.0175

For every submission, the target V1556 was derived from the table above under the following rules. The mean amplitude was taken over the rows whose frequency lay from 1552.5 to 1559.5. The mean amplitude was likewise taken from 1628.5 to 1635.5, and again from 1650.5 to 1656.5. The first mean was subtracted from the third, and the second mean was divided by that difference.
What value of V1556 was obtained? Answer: 20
